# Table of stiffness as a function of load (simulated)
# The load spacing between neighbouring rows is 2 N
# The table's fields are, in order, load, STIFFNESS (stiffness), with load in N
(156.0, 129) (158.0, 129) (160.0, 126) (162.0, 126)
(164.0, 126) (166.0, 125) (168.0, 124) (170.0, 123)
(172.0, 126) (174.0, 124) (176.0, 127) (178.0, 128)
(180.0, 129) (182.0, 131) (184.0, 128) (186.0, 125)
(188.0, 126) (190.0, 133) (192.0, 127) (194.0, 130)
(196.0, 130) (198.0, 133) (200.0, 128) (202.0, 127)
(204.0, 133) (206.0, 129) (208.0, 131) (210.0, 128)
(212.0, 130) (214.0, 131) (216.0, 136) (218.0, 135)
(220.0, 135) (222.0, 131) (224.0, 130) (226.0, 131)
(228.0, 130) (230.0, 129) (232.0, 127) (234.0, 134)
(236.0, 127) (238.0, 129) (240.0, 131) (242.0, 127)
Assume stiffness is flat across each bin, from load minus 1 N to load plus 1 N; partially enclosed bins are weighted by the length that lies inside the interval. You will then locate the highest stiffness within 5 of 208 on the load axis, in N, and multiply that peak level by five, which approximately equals 665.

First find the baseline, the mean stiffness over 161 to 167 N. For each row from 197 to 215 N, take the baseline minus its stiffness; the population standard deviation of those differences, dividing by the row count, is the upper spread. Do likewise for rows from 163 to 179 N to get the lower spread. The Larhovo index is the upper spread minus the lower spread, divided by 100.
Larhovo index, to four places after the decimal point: 0.0048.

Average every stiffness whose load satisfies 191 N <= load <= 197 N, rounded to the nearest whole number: 129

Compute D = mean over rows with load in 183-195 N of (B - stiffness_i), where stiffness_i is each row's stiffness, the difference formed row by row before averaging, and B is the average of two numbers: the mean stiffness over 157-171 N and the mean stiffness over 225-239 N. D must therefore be -1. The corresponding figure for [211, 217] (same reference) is -5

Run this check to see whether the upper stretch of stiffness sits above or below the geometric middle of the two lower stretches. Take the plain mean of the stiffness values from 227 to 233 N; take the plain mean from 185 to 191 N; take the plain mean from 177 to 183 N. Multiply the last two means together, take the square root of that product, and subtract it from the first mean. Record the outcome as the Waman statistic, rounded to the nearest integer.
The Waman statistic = 0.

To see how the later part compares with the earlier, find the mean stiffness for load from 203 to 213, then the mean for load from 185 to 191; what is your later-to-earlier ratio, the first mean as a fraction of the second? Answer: 1.02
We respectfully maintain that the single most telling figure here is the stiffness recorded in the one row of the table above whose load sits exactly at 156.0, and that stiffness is 129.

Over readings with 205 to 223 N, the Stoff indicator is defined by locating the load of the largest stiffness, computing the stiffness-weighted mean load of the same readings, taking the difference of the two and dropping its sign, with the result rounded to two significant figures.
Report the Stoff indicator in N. 1.9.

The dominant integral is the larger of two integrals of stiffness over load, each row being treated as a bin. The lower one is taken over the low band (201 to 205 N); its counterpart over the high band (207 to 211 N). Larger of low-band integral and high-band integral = 520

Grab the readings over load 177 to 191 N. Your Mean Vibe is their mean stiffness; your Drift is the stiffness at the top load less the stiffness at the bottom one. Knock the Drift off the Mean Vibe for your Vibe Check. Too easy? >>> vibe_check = 124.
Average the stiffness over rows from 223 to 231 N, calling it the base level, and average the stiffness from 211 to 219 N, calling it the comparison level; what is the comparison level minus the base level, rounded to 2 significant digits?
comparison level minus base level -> 3.0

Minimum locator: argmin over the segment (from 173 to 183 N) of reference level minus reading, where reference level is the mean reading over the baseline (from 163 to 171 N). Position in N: 182.0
